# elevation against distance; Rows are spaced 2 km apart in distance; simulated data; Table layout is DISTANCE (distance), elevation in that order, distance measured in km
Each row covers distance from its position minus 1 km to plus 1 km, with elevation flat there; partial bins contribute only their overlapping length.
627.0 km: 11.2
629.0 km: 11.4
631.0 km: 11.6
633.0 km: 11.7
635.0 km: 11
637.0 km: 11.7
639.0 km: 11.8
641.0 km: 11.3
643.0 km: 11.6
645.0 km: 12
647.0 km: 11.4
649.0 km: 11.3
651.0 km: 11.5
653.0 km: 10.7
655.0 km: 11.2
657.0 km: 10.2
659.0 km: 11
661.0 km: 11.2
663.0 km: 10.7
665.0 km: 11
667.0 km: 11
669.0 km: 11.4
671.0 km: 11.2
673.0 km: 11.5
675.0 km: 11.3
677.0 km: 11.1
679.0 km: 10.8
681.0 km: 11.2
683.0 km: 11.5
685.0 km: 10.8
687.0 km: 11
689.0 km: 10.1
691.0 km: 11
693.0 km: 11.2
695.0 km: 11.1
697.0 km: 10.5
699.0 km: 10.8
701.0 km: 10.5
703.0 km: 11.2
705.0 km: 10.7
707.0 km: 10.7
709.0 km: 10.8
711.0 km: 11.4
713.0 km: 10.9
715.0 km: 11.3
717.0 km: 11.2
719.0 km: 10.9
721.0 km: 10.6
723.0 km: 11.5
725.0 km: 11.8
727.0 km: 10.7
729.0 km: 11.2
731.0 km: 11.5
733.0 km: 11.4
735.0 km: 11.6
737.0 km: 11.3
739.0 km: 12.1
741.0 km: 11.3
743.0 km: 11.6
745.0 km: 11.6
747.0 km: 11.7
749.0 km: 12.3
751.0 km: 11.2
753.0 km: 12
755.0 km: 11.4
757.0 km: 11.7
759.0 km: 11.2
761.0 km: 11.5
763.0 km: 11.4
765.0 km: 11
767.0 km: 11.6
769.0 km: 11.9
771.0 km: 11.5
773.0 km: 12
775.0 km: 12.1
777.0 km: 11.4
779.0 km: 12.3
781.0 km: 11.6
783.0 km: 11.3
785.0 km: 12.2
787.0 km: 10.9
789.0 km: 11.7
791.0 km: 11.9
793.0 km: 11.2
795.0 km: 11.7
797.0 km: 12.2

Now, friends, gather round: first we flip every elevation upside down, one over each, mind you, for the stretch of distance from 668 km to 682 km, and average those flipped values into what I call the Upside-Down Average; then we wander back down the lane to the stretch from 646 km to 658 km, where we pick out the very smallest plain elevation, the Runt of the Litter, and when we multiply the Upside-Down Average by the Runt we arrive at 0.910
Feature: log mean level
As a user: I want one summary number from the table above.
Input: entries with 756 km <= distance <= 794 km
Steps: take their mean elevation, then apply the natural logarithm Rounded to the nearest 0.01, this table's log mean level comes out 2.45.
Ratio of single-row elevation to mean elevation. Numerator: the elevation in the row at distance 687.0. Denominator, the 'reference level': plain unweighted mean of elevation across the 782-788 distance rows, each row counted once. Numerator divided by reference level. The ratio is 0.96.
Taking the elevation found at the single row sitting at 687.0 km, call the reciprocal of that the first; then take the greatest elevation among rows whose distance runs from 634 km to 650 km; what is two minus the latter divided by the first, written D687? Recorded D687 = -130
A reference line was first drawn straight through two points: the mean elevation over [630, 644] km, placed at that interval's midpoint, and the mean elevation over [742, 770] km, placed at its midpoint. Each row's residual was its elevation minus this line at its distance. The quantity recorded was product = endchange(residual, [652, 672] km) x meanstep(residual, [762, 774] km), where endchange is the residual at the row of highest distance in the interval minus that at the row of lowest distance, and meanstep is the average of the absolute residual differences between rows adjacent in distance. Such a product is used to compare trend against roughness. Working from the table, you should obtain 0.2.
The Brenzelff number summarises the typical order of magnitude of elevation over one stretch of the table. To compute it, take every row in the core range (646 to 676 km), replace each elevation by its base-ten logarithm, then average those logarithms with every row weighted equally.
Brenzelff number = 1.05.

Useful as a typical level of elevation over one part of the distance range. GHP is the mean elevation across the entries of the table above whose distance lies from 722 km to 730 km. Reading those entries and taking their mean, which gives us 11.3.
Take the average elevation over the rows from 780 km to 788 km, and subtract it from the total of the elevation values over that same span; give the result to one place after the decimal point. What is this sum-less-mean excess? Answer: 34.5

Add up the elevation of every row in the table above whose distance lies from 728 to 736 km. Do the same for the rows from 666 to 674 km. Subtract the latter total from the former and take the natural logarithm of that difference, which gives -0.5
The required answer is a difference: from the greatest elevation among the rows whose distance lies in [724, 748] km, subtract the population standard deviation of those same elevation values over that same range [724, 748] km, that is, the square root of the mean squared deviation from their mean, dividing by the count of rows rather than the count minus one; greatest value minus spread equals 11.8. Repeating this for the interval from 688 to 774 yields 11.8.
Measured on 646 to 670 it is 11.1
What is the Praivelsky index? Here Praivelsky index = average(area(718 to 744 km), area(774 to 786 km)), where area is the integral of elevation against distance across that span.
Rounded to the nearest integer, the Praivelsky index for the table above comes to 218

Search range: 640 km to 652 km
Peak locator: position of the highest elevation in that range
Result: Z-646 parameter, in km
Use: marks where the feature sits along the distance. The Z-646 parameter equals 645.0 km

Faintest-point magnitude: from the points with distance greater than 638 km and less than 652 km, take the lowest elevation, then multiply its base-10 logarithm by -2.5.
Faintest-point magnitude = -2.63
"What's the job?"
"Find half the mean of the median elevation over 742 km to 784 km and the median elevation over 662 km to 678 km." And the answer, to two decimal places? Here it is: 5.69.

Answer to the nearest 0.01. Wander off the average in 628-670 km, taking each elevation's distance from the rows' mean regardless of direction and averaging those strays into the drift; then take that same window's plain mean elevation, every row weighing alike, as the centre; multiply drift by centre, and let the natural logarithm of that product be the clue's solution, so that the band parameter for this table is 1.31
